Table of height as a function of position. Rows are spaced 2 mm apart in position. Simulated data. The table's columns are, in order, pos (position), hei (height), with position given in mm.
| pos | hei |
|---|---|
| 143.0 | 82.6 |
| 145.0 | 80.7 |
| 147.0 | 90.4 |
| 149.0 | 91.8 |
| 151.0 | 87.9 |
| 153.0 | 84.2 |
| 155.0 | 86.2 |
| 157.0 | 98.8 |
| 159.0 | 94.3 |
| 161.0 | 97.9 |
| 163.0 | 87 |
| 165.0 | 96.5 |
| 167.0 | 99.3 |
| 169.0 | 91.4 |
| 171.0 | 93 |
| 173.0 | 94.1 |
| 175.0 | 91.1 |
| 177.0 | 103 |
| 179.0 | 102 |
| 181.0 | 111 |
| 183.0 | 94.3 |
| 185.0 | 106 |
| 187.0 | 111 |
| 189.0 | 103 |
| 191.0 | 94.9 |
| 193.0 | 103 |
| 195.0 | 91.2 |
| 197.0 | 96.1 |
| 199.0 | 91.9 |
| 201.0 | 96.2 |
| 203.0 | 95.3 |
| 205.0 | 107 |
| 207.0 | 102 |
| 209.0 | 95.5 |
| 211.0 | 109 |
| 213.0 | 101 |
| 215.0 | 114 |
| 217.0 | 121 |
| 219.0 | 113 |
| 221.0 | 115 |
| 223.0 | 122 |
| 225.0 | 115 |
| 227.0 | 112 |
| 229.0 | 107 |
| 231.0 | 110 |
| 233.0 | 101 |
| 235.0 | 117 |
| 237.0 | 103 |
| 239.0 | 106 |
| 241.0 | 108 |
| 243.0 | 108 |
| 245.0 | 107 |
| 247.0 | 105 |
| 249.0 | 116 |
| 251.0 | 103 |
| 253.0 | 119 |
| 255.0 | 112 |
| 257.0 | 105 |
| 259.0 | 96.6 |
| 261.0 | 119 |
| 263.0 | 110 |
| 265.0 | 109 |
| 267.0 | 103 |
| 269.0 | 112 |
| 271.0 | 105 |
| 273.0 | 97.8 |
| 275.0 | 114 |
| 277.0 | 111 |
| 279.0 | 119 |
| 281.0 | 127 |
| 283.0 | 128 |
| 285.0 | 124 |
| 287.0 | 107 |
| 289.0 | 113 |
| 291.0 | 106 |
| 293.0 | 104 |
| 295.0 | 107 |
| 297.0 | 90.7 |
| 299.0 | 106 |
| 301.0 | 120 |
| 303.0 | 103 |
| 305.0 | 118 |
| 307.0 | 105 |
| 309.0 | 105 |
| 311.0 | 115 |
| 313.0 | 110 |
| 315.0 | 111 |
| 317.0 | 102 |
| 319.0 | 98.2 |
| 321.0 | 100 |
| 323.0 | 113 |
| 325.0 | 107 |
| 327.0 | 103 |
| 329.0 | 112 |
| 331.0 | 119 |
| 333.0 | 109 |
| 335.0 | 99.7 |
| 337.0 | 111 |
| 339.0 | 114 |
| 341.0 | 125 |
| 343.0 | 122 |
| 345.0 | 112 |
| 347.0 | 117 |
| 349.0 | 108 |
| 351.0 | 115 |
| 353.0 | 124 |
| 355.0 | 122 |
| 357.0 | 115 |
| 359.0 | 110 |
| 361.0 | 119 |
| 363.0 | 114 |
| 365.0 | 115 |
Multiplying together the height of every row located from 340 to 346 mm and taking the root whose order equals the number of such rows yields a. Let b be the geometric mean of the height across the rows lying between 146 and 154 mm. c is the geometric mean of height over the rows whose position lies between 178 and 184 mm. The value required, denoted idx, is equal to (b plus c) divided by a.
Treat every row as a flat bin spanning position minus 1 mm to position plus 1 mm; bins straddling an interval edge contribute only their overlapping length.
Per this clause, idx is 1.6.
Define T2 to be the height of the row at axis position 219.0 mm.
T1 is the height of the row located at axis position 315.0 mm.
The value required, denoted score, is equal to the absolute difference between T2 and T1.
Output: 2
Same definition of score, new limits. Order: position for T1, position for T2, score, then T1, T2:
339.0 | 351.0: 1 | 114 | 115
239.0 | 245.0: 1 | 106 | 107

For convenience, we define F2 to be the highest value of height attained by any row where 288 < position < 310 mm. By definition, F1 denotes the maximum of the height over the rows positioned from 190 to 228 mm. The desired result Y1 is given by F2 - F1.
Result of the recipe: -2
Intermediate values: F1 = 122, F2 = 120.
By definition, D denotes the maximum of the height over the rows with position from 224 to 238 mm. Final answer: 117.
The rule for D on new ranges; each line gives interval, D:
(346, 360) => 124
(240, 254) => 119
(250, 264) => 119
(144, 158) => 98.8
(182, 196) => 111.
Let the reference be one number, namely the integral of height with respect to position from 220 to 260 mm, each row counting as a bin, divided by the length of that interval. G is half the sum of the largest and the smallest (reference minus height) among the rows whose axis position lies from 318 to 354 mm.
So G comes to -2.2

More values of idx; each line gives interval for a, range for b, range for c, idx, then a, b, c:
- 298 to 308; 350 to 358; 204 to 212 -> 2.0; 110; 119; 103.2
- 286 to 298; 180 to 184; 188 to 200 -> 1.9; 104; 102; 96.6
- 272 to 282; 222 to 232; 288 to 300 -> 1.9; 113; 113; 104.2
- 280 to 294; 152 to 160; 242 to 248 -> 1.7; 115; 91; 106.7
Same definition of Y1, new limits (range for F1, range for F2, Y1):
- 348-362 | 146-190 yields -13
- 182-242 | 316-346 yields 3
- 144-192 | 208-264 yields 11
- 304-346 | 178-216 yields -11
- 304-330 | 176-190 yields -7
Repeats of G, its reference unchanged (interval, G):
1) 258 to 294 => -2.9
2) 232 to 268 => 1.6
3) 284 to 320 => 2.0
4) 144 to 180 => 17.5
